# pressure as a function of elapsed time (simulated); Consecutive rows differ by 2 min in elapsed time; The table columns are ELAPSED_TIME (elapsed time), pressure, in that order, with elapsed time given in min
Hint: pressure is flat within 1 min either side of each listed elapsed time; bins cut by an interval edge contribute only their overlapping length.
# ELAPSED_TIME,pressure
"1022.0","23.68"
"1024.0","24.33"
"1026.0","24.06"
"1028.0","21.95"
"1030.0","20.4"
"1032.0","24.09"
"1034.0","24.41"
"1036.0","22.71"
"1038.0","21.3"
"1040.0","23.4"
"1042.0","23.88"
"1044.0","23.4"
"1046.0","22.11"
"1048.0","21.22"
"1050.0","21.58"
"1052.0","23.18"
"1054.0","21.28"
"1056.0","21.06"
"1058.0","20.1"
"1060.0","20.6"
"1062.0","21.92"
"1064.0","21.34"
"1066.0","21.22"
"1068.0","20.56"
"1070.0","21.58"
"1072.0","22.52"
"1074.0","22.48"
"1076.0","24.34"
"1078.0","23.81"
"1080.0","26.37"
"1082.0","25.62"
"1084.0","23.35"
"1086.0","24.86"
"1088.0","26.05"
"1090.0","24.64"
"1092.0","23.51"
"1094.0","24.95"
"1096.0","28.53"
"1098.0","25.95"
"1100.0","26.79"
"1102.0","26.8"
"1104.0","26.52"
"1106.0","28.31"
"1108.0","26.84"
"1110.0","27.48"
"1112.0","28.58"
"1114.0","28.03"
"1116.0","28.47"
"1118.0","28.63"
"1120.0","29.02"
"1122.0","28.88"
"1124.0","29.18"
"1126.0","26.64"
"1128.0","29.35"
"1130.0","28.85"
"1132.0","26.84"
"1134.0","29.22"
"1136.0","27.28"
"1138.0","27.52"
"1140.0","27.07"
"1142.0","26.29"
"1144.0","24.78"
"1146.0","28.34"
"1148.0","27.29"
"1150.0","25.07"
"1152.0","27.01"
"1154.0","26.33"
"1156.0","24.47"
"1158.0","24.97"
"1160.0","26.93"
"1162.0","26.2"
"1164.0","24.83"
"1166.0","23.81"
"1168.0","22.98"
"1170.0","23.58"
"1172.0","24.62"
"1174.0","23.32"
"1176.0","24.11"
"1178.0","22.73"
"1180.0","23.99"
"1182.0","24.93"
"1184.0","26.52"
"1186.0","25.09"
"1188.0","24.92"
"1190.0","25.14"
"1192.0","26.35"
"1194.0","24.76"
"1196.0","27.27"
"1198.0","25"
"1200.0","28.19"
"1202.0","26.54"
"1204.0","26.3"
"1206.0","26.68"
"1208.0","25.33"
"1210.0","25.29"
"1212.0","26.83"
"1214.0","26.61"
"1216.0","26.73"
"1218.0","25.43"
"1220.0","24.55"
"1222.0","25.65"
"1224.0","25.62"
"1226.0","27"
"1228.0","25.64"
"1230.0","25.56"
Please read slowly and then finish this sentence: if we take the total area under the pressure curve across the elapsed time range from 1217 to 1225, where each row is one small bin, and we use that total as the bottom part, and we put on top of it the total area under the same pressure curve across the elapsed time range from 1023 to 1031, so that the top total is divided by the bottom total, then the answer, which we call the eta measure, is 0.90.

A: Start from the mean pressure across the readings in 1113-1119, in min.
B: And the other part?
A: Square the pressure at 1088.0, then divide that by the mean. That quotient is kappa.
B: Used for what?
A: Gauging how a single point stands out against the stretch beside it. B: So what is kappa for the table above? 24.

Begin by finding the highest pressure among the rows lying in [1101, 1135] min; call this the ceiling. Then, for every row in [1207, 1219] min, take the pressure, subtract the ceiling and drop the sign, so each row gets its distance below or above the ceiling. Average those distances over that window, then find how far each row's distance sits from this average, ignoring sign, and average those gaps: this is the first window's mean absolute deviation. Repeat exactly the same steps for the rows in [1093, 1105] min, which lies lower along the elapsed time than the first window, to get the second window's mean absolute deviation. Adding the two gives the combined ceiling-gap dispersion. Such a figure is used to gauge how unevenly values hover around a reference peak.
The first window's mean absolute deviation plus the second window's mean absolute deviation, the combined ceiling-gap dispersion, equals 1.47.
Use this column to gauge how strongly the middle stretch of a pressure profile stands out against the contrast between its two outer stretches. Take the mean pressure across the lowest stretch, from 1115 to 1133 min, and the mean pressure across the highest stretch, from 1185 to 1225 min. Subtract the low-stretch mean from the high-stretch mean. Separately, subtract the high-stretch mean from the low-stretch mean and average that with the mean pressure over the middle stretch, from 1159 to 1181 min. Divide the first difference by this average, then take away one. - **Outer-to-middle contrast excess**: -1.2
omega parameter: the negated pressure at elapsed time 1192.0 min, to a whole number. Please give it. -26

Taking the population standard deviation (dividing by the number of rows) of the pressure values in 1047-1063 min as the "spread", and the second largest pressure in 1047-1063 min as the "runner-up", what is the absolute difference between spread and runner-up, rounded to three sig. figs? 21.1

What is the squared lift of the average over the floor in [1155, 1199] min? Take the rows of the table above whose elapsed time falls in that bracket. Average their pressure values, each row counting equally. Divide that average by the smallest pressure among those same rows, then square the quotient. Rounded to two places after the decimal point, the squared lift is 1.19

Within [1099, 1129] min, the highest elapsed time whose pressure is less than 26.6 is 1104.0 min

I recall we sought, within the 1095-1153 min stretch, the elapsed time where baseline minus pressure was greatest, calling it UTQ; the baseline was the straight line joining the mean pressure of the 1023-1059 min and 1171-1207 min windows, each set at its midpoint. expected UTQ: 1144.0 min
